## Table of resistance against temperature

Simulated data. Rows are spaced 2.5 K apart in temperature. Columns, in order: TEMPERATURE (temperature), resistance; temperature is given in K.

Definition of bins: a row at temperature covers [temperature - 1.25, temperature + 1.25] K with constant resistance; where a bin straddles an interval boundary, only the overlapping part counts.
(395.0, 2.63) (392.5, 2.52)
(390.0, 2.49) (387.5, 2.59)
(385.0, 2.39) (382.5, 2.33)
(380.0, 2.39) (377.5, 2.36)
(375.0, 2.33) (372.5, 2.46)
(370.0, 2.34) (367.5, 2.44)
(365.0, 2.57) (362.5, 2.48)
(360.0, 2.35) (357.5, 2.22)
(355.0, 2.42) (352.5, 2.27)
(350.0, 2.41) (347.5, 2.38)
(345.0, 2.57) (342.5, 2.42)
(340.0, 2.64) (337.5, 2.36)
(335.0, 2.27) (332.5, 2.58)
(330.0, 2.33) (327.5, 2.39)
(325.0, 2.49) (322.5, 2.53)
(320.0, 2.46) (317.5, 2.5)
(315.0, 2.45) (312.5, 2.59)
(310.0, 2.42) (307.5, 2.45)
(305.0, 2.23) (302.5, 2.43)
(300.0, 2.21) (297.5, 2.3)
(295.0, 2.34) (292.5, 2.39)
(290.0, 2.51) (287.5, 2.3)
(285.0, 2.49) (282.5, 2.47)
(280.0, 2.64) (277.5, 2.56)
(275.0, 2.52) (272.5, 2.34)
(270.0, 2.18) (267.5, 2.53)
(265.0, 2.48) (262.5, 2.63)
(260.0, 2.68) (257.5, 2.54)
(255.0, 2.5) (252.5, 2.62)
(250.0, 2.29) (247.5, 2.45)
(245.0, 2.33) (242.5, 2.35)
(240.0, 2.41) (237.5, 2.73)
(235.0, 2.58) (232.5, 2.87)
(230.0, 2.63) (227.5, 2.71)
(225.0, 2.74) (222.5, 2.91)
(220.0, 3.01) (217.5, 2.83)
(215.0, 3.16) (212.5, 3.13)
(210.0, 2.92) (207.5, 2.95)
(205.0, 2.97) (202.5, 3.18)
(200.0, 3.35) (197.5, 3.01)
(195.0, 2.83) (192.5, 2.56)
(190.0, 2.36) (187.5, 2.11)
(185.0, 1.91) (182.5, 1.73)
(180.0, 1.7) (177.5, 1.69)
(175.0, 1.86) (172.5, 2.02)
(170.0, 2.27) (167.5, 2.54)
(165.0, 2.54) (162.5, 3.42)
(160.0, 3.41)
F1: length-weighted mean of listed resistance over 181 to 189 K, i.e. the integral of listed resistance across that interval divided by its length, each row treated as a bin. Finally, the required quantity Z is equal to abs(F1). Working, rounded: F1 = 1.92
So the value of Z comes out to 1.92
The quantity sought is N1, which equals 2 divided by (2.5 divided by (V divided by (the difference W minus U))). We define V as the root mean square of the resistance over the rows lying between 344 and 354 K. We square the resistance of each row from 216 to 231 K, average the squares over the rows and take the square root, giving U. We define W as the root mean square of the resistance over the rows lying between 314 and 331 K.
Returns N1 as -5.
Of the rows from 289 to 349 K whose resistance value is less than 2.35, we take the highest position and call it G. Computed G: 335.0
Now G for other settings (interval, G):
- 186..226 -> 187.5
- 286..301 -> 300.0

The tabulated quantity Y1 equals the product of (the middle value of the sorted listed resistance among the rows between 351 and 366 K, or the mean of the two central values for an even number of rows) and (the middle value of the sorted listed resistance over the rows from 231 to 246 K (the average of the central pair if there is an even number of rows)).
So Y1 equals 5.95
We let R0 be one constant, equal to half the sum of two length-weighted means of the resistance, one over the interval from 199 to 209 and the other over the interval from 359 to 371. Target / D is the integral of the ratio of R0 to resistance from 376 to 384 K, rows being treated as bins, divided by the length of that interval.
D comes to 1.17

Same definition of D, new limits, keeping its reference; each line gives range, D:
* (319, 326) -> 1.11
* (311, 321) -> 1.11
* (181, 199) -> 1.22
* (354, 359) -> 1.20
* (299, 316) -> 1.16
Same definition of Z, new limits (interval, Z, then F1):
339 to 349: 2.50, 2.50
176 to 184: 1.72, 1.72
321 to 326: 2.51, 2.51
